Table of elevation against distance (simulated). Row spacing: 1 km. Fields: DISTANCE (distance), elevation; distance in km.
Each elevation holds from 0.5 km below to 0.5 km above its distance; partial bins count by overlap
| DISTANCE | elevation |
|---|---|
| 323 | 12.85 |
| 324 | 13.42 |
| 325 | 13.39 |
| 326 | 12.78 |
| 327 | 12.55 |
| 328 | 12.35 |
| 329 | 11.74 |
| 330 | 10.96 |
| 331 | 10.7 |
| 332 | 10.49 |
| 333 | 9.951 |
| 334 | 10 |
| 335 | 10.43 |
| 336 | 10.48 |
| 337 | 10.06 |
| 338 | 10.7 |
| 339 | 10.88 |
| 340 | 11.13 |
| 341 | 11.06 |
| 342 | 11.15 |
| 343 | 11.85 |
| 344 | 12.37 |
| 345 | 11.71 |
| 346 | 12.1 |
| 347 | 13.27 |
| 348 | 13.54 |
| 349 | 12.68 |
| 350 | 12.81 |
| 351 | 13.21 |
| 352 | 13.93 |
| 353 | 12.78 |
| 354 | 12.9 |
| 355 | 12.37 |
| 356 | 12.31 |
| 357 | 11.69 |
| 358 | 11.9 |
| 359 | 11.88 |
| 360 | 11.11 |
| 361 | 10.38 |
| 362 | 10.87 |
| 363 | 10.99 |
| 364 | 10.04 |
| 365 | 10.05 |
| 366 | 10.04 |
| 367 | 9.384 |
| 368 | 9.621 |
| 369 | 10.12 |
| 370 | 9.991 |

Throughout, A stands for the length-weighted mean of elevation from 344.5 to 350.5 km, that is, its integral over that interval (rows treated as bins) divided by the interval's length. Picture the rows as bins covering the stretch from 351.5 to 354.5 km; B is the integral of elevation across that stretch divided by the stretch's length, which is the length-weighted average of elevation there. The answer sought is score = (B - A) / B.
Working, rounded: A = 12.7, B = 13.2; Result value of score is 0.04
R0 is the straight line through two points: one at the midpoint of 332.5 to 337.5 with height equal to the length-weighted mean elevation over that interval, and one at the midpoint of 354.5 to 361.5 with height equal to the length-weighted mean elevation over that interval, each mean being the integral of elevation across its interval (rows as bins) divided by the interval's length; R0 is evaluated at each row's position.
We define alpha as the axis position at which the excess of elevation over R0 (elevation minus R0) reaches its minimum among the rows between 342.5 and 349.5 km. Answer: 345 km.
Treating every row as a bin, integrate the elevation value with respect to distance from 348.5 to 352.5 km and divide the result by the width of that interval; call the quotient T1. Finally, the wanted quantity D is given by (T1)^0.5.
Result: 3.63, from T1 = 13.2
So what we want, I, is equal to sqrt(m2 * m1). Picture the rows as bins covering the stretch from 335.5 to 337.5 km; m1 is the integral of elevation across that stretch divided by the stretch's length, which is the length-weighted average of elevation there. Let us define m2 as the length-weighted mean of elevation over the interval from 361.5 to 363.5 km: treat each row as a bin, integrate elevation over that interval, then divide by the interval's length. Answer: 10.6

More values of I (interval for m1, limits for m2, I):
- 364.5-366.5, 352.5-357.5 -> 11.2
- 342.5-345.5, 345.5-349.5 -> 12.4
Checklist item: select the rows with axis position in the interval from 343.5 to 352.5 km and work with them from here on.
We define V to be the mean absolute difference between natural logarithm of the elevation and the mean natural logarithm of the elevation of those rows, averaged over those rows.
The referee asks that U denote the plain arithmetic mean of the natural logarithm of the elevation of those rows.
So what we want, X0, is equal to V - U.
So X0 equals -2.51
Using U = 2.55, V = 0.044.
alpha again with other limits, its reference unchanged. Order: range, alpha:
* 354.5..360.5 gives 360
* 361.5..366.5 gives 366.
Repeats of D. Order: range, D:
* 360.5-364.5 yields 3.25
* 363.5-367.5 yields 3.14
